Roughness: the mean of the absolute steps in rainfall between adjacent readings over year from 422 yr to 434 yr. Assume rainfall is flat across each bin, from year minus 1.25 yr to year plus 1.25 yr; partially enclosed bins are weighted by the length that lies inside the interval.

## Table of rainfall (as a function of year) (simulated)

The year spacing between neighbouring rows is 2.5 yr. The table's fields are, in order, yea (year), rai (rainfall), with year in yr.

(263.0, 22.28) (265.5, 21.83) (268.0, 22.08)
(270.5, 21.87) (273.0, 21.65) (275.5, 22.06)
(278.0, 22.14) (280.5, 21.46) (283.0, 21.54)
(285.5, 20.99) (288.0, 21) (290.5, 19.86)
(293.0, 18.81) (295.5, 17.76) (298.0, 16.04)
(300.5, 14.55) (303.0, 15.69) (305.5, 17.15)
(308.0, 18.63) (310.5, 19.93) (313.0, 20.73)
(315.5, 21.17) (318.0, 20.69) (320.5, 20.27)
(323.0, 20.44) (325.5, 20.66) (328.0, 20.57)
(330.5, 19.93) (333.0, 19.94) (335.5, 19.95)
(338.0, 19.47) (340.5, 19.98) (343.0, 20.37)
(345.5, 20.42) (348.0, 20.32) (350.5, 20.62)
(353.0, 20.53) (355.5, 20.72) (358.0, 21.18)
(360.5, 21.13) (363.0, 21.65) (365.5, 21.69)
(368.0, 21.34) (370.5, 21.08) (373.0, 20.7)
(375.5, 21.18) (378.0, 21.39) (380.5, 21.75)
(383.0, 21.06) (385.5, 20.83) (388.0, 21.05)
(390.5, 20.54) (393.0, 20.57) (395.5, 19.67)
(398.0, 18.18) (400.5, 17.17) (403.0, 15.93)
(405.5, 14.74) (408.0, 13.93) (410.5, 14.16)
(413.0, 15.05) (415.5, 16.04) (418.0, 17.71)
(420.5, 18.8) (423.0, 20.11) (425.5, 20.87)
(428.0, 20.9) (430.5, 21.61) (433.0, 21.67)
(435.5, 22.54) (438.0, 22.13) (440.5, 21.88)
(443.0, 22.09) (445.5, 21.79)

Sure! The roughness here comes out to 0.39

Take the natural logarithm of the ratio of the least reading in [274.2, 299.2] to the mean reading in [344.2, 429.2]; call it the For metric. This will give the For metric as -0.20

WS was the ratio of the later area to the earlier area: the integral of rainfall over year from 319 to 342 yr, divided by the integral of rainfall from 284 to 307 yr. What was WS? 1.12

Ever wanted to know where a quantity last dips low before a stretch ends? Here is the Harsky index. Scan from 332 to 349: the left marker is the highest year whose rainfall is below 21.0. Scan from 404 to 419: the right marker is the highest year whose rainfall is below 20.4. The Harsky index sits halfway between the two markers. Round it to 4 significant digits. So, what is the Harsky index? 383.0 yr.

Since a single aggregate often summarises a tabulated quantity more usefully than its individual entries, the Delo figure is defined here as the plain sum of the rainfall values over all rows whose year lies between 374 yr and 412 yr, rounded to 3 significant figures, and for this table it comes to 282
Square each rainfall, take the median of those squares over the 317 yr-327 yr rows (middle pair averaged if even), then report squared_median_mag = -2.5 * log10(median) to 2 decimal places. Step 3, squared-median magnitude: -6.56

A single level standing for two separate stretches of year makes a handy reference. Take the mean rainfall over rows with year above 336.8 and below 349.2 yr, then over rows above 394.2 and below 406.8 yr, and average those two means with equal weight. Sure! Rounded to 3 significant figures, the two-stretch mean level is 18.6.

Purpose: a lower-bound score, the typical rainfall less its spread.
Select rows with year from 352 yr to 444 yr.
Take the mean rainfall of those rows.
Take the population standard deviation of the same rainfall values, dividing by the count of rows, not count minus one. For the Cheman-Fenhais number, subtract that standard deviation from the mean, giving 17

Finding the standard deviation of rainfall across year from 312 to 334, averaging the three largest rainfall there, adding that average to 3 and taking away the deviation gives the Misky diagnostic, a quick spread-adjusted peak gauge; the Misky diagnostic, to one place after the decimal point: 23.5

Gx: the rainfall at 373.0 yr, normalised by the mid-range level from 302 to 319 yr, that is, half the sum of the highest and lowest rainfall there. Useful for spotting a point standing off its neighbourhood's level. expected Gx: 1.12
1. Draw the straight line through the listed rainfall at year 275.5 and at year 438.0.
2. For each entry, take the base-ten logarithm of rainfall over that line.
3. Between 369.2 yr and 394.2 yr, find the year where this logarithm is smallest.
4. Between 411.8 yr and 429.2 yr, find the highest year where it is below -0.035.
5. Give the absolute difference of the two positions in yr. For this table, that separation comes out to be 32.5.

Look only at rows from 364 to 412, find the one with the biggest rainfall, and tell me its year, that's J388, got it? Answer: 380.5 yr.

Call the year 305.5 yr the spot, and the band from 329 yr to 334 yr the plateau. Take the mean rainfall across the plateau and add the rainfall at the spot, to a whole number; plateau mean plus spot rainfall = 37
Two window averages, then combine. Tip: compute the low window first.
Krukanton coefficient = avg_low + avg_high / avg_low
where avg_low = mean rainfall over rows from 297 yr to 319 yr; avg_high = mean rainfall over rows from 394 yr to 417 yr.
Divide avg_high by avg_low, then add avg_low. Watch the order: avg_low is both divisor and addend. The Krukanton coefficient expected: 19.2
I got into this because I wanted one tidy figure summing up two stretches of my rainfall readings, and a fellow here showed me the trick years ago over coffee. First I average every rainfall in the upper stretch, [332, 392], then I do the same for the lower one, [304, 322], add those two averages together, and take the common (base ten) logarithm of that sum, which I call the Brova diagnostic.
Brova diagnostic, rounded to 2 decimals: 1.61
